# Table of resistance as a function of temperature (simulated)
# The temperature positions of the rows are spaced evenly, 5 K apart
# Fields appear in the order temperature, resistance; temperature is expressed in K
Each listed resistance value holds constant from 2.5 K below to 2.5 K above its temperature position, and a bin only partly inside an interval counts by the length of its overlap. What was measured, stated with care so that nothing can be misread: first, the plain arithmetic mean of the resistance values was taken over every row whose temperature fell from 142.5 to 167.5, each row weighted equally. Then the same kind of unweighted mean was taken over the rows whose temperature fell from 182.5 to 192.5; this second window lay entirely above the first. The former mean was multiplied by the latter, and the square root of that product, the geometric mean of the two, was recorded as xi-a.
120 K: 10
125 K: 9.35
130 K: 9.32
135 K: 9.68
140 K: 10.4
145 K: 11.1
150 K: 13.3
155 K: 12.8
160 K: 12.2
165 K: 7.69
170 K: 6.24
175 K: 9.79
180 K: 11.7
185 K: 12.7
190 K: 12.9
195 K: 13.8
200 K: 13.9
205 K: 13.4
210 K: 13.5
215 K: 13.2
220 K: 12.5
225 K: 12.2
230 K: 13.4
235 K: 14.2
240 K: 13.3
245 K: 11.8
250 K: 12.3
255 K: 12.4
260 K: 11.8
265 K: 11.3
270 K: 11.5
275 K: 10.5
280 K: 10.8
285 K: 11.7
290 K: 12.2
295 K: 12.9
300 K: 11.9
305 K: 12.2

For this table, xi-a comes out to 12.1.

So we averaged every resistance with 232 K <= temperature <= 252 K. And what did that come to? 12.9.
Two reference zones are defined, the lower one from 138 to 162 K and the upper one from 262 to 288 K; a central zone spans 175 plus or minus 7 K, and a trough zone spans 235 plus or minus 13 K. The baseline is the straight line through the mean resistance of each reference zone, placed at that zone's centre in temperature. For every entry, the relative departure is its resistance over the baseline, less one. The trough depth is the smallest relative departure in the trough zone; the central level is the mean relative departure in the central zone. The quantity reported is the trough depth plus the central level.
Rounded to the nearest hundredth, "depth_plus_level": -0.18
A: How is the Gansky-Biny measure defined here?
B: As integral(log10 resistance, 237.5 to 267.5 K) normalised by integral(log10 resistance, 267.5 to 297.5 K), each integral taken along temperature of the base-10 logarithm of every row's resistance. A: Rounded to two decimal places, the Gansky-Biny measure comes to 1.02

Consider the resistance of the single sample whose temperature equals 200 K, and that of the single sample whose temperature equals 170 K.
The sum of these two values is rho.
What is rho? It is 20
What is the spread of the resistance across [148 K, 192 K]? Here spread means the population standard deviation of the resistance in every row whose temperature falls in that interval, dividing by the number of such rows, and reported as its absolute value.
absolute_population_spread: 2.4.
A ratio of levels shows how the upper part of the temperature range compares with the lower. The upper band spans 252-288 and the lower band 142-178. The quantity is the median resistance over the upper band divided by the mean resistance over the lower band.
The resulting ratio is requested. 1.10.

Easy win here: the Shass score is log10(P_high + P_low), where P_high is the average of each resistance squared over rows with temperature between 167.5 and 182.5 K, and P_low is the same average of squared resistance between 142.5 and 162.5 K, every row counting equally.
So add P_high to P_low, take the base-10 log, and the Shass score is 2.39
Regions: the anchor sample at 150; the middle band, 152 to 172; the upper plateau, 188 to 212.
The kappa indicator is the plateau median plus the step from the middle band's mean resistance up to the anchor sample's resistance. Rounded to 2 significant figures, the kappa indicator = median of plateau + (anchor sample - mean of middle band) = 17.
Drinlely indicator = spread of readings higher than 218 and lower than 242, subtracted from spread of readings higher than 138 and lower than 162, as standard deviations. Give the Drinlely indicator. 0.4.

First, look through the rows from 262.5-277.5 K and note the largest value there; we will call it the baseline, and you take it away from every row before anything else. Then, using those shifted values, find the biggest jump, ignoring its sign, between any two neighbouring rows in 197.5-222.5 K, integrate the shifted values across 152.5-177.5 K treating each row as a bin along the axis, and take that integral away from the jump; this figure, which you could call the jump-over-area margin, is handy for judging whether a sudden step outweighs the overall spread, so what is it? 45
